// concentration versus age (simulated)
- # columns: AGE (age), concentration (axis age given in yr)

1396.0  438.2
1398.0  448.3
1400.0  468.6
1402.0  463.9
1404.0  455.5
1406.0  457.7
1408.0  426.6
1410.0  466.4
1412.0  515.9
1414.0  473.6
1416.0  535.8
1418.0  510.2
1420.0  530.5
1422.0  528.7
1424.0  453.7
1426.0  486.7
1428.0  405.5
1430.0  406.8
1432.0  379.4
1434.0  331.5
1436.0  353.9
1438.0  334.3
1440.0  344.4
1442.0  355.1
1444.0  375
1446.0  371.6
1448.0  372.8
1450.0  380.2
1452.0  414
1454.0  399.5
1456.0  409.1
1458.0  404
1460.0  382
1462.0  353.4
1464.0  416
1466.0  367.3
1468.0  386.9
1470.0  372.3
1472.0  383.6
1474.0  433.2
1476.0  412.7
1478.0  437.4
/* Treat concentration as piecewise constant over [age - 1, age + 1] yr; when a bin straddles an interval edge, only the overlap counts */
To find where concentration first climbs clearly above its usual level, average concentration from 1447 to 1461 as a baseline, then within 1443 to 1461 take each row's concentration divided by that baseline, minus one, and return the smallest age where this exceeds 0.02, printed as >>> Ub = 1452.0 yr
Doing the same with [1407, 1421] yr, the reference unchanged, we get 1408.0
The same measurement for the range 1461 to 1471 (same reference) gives 1464.0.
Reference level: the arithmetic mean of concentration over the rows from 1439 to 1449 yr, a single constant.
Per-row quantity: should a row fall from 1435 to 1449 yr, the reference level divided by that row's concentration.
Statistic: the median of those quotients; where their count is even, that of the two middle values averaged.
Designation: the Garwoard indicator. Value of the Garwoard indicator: 1.02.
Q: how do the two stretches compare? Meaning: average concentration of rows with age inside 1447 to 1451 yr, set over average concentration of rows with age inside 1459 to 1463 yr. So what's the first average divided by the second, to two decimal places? 1.02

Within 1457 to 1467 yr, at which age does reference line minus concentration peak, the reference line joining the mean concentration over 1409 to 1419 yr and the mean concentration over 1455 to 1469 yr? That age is 1462.0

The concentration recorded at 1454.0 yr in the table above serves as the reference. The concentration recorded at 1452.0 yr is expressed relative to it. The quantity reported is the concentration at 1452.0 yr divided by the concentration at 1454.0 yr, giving 1.04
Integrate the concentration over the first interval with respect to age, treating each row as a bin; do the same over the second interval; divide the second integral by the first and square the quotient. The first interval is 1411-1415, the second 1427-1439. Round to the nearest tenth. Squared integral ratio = 5.0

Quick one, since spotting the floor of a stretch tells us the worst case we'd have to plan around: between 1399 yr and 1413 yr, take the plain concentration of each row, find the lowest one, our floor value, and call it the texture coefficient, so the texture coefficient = 426.6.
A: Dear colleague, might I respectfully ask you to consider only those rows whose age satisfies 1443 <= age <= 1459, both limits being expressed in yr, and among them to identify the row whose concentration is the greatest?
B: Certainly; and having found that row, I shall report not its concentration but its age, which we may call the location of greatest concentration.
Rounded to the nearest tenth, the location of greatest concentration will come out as 1452.0 yr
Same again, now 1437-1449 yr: 1444.0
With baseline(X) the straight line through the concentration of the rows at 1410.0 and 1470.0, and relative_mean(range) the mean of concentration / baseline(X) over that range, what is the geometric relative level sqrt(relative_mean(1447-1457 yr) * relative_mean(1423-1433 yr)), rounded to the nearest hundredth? 0.98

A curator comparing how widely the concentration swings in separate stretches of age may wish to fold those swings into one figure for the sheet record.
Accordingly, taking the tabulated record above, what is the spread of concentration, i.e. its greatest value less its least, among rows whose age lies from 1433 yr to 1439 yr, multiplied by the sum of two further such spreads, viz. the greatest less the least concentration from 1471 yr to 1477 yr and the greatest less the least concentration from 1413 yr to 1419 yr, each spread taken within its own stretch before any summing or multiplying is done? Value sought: 2504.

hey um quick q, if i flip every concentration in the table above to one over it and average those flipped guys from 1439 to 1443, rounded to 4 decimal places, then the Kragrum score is 0.0029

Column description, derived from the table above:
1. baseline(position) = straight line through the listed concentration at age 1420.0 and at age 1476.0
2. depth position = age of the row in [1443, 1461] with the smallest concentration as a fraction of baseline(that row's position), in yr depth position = 1446.0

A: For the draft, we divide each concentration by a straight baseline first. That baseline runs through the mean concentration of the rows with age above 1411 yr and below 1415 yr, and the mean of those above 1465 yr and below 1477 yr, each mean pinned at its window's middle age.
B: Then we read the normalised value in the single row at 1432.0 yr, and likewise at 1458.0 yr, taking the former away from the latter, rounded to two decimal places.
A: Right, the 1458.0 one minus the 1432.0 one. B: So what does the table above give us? 0.15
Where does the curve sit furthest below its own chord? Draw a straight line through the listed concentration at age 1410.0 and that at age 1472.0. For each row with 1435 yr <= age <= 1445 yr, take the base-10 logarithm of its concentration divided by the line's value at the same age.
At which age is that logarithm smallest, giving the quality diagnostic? 1438.0 yr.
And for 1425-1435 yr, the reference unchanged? 1434.0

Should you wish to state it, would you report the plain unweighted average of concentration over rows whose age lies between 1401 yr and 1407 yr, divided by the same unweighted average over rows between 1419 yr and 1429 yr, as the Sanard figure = 1.0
